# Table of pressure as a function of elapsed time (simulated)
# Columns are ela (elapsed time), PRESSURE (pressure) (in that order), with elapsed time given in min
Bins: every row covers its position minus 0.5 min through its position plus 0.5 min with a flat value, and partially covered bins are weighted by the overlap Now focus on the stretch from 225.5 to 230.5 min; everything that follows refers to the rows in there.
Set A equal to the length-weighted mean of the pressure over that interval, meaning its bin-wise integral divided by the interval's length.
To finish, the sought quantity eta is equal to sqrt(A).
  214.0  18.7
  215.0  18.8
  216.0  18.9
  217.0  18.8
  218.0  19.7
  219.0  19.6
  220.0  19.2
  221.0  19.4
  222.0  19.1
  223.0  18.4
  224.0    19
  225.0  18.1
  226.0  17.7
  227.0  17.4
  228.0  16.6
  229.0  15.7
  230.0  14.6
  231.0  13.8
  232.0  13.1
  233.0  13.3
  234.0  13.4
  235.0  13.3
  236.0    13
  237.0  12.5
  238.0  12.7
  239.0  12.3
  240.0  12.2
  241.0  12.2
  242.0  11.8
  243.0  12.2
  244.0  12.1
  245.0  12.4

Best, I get 4.05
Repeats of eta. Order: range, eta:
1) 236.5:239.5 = 3.54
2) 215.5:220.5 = 4.39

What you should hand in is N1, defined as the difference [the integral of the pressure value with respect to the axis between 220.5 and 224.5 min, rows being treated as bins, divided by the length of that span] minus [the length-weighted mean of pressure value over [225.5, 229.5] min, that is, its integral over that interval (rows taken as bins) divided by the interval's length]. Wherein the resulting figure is 2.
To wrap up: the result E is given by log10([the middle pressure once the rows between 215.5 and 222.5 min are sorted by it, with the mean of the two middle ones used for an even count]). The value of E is 1.28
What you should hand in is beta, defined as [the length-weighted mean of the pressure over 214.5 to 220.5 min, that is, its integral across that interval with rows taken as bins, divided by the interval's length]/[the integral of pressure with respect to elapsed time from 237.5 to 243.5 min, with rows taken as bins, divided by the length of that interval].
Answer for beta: 1.57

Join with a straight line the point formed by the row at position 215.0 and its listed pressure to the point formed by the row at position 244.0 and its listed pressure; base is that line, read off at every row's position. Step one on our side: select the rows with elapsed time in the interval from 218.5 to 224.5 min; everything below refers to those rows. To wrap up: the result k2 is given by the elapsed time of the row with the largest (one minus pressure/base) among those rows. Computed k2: 223.0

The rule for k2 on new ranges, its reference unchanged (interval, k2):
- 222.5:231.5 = 231.0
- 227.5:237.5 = 232.0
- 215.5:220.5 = 216.0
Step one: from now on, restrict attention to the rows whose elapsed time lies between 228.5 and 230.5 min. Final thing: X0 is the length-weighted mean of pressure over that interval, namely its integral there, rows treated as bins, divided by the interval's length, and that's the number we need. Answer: 15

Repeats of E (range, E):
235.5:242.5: 1.09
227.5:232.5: 1.16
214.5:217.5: 1.27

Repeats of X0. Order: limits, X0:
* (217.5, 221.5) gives 19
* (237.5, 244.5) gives 12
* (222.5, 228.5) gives 18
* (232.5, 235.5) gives 13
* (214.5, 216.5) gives 19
